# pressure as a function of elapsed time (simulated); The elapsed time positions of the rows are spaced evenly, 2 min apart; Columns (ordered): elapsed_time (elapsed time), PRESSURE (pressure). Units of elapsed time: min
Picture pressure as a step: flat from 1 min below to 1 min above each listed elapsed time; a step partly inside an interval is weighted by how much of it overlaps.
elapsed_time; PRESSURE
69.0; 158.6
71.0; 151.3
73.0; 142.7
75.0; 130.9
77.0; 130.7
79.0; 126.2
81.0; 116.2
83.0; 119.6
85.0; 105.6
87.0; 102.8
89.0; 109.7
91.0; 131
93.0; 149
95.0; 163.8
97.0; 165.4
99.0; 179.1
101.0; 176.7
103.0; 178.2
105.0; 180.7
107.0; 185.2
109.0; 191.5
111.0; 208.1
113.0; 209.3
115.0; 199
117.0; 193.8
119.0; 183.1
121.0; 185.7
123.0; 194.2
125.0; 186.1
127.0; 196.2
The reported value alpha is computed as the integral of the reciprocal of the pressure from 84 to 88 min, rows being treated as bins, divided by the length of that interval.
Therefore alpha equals 0.0096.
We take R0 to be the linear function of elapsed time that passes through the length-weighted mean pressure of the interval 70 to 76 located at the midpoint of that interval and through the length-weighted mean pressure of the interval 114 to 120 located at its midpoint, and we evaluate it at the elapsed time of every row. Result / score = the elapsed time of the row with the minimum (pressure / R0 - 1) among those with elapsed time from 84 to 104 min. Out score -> 87.0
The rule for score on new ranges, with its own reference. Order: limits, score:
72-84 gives 81.0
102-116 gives 103.0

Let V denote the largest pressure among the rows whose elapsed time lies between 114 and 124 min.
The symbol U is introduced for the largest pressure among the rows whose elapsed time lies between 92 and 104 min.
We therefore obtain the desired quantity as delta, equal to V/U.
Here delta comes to 1.1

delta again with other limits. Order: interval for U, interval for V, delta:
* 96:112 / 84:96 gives 0.8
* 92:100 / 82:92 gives 0.7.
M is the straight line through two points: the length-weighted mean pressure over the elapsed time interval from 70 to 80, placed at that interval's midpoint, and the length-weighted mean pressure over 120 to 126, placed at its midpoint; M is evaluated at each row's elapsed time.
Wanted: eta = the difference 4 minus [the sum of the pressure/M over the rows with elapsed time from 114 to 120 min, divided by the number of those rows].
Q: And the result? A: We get 2.95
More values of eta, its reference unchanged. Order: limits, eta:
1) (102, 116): 2.89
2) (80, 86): 3.22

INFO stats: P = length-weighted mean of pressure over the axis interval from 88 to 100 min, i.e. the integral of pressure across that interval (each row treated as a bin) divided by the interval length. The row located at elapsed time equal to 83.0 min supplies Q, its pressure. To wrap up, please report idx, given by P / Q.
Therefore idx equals 1.3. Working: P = 150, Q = 119.6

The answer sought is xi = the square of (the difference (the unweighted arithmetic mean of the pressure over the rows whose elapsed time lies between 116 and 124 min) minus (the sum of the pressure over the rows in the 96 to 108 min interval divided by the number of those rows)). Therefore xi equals 136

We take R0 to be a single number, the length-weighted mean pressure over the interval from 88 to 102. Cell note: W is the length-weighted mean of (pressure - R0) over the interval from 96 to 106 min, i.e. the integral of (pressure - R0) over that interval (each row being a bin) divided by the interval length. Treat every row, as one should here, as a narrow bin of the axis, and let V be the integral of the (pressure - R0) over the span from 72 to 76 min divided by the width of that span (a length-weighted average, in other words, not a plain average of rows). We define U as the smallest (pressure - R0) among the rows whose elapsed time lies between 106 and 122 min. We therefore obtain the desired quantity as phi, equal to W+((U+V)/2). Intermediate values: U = 30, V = -17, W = 22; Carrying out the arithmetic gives 29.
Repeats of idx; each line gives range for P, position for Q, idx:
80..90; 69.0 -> 0.7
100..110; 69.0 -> 1.2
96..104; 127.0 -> 0.9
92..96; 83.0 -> 1.3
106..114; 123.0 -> 1.0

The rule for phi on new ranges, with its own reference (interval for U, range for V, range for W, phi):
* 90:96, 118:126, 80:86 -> -34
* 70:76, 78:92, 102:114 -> 8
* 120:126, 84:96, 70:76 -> -9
